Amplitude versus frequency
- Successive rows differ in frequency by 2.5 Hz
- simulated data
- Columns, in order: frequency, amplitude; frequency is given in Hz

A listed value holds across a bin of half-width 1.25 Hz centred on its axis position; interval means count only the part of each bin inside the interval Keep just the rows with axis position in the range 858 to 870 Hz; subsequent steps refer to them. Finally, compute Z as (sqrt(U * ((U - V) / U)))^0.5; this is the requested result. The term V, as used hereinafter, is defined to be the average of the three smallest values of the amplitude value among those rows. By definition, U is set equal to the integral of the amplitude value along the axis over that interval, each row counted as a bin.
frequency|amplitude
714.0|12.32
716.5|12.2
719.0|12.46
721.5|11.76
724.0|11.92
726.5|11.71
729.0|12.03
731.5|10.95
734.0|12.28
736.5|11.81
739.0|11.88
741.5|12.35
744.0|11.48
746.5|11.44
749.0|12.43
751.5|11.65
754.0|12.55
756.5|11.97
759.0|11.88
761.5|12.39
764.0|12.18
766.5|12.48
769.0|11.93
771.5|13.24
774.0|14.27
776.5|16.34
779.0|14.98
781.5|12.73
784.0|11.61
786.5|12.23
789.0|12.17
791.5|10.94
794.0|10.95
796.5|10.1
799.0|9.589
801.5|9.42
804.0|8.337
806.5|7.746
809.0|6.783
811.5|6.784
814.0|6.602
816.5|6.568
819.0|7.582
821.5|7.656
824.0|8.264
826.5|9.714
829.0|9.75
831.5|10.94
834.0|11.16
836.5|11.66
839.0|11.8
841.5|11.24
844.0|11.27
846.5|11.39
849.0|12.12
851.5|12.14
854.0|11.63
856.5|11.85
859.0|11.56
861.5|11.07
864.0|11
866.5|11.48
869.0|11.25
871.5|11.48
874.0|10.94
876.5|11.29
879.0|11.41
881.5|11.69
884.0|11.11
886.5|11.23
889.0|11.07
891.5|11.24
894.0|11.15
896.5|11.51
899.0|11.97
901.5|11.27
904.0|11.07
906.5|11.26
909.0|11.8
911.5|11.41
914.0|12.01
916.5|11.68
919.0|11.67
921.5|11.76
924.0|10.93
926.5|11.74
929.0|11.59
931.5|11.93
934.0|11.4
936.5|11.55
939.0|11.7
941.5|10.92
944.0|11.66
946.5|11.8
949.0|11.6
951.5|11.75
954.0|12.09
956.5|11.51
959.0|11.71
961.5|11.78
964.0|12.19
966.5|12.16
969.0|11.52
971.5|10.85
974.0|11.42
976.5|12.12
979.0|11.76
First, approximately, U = 135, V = 11.1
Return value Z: 3.34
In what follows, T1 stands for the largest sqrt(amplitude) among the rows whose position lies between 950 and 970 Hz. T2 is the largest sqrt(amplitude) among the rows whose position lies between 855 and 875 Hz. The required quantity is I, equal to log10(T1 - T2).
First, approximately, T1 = 3.49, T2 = 3.44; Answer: -1.31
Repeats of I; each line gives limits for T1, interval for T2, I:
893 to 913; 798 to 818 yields -0.44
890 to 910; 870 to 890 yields -1.39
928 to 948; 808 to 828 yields -0.47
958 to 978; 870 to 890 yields -1.14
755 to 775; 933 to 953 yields -0.47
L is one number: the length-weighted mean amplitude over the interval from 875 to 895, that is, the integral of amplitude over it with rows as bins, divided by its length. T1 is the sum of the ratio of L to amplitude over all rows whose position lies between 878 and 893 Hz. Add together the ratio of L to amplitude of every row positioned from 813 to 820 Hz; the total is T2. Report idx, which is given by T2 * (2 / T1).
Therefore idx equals 1.6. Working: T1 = 6.0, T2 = 4.9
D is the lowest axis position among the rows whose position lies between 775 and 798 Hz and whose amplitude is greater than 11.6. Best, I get 776.5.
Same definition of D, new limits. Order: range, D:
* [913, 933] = 914.0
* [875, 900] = 881.5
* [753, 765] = 754.0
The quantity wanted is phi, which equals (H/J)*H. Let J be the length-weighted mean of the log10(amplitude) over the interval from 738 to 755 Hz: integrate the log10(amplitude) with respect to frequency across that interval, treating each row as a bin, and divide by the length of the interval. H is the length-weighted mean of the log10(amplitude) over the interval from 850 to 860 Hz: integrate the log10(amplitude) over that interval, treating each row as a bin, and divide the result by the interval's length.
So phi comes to 1.067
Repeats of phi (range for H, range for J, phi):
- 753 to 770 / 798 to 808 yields 1.258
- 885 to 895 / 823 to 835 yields 1.102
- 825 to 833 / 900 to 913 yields 0.954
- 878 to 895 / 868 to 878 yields 1.053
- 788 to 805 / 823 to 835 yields 1.016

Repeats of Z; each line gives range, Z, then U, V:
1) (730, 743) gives 3.46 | 154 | 11.5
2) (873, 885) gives 3.34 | 136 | 11.1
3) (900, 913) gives 3.42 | 148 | 11.2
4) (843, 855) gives 3.37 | 141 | 11.4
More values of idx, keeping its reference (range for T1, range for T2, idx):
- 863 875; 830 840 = 1.6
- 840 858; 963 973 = 1.1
